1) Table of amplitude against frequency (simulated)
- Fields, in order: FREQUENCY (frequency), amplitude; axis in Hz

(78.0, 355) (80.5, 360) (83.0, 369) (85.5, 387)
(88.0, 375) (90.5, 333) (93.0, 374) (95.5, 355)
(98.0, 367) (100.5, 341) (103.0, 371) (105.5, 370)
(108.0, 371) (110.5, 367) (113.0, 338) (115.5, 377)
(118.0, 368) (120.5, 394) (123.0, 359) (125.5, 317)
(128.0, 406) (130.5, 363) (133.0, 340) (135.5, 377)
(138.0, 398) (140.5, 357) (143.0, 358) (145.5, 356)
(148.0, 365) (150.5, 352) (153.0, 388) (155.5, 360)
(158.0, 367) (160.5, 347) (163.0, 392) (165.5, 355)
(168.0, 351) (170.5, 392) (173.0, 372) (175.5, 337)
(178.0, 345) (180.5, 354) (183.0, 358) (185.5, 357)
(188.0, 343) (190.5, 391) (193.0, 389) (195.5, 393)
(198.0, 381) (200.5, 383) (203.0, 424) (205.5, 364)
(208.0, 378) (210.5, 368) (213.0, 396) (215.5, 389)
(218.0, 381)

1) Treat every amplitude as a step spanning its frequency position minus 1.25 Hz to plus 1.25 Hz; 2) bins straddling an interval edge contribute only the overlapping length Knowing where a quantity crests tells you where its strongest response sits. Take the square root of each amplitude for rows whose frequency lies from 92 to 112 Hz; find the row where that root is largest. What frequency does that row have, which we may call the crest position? 93.0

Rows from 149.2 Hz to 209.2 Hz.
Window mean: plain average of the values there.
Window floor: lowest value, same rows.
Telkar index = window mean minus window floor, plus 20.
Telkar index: 53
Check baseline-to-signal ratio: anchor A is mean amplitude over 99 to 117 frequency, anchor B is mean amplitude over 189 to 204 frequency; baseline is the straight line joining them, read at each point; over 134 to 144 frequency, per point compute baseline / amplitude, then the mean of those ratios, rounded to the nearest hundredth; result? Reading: 1.00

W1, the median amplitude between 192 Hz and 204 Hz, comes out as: 389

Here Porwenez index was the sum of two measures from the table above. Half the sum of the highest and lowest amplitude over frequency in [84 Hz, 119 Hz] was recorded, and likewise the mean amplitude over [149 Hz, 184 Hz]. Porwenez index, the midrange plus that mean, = 722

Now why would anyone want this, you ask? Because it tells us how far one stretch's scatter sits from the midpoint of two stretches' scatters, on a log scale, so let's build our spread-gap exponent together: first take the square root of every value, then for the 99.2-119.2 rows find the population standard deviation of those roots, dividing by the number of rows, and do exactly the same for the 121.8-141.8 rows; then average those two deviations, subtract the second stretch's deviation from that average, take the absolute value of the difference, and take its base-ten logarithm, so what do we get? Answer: -0.76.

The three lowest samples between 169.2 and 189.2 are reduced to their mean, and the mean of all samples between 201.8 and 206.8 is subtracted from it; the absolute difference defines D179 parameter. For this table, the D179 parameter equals 52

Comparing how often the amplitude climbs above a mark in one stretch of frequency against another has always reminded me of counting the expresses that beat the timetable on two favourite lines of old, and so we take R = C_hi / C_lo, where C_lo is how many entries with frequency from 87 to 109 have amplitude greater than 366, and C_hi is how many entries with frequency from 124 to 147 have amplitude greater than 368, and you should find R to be 0.5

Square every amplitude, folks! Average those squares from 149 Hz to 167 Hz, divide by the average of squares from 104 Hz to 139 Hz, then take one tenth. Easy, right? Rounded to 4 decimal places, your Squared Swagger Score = 0.0989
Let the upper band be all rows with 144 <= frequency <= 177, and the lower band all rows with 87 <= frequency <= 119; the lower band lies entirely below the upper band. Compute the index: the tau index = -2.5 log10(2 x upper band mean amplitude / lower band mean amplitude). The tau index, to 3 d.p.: -0.759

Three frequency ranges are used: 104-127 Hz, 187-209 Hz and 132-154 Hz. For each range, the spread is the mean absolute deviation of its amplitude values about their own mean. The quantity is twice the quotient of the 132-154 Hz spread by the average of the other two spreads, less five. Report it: -3.09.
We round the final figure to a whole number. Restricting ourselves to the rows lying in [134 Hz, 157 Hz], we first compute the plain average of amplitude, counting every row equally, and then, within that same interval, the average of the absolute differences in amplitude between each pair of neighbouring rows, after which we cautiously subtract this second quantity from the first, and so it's 349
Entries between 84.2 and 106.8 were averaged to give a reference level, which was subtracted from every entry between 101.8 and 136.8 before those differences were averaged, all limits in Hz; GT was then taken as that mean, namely 1.9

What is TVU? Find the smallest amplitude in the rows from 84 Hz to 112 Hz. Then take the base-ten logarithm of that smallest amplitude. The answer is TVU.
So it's 2.52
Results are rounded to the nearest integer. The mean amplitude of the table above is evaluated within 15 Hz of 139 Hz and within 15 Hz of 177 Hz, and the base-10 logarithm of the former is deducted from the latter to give 360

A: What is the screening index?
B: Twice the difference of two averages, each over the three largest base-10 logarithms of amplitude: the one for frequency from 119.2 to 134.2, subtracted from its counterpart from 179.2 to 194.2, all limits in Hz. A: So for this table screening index -0.019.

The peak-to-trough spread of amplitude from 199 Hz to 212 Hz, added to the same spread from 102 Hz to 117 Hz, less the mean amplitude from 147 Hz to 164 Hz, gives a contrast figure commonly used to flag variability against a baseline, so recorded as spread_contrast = -268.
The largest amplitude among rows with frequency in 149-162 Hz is 388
